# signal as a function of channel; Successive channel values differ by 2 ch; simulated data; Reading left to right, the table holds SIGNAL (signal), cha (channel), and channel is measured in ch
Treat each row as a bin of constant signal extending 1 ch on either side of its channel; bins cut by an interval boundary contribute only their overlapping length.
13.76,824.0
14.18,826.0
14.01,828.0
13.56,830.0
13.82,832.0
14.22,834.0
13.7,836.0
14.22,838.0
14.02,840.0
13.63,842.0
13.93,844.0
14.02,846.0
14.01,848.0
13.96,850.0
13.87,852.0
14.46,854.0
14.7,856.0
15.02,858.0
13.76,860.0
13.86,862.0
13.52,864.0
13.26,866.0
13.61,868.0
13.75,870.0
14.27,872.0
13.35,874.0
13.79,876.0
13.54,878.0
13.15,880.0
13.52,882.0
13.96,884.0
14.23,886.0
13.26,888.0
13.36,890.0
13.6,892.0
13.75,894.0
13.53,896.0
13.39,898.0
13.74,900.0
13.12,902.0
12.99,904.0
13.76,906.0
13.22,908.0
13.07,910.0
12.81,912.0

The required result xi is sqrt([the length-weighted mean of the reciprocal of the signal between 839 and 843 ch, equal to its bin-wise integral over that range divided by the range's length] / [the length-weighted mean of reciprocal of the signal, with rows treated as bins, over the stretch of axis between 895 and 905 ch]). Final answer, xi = 0.98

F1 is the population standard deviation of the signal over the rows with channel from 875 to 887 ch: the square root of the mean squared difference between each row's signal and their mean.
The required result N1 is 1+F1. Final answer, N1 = 1.35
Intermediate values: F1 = 0.35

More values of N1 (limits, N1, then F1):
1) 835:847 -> 1.20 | 0.20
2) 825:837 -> 1.24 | 0.24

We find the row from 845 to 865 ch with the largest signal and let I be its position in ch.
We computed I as 858.0 ch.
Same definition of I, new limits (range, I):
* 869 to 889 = 872.0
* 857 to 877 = 858.0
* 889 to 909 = 906.0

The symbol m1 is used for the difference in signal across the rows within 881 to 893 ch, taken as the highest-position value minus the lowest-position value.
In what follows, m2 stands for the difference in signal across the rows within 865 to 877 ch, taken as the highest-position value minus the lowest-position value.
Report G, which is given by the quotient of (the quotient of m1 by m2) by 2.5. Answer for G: 0.1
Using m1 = 0.1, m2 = 0.5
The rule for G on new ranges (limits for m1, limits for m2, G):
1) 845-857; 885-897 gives -0.4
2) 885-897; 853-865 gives 0.3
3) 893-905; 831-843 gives 1.6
